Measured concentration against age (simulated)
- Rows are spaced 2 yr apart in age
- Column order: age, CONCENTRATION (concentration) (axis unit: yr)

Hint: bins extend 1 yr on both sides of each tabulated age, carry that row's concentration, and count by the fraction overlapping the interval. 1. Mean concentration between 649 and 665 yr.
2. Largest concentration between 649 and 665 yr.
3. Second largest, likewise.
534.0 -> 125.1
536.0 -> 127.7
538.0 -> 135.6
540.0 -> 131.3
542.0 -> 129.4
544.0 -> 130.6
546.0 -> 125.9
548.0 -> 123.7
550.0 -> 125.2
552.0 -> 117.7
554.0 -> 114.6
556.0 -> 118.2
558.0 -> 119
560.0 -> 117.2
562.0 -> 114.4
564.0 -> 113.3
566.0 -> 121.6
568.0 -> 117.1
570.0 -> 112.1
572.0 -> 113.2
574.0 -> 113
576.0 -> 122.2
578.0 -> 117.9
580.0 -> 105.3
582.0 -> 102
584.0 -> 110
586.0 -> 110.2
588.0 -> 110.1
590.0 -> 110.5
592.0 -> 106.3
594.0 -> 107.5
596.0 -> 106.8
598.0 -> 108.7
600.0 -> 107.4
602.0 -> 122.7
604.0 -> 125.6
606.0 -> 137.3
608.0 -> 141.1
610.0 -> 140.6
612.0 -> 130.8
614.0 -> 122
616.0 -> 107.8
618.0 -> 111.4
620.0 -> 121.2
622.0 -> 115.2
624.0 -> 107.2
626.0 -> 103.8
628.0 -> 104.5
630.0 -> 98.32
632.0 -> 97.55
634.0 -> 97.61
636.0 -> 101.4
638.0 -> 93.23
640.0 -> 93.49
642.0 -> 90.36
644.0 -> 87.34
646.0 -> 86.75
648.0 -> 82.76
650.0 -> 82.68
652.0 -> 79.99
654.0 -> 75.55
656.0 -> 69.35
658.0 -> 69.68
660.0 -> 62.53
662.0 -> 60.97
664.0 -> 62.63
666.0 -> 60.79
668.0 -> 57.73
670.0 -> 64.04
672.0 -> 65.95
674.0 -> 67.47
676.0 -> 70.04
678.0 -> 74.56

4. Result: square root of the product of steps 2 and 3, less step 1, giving 11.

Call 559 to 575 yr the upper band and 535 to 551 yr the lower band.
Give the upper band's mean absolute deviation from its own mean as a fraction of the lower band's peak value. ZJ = 0.019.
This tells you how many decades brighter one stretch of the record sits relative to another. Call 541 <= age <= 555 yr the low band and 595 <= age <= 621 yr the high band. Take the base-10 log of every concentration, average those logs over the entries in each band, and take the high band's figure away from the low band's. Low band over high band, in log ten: 0.01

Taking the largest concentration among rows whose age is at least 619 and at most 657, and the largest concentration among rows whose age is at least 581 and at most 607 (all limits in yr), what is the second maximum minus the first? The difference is 16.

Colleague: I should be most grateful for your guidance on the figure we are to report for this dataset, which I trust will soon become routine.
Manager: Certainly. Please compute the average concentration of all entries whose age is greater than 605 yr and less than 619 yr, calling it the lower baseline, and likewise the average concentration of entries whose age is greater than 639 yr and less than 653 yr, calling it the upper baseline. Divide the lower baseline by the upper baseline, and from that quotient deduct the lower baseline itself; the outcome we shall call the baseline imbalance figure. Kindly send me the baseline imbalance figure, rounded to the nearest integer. -126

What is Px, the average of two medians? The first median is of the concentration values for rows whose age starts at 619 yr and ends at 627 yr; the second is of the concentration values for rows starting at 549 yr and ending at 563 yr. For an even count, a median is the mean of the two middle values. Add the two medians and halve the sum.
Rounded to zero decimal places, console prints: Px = 114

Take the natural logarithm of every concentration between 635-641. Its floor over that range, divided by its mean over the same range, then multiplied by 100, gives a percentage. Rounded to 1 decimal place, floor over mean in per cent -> 99.4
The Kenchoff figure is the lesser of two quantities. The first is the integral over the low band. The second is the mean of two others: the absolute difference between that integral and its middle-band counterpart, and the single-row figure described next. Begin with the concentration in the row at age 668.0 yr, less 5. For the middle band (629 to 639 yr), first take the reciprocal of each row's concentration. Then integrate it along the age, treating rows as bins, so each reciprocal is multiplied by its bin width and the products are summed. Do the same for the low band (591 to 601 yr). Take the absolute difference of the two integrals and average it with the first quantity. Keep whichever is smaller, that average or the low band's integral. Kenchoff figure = 0.0932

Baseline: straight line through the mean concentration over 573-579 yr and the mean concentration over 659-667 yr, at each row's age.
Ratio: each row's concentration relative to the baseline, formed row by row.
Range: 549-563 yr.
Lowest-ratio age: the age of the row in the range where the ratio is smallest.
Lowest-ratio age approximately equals 554.0 yr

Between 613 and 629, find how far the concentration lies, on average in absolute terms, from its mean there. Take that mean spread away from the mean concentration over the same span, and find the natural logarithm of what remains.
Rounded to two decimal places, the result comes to 4.66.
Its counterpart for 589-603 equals 4.67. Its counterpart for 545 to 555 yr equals 4.76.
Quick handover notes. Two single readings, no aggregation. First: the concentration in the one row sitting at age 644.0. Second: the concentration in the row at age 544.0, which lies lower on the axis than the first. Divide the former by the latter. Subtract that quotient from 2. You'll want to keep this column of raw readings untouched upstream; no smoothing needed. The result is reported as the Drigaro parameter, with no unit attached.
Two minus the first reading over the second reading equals 1.33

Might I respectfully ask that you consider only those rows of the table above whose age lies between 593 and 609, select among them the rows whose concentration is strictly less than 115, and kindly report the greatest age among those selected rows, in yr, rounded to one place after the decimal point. 600.0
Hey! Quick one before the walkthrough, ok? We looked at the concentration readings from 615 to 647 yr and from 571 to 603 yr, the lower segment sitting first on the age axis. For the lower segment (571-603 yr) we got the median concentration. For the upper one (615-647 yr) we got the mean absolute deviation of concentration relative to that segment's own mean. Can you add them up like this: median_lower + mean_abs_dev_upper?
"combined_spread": 118.0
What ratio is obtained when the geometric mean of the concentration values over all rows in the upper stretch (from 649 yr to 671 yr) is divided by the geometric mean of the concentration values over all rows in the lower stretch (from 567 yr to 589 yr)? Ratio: 0.60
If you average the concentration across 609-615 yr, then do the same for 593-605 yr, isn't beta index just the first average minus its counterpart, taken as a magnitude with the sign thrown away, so 18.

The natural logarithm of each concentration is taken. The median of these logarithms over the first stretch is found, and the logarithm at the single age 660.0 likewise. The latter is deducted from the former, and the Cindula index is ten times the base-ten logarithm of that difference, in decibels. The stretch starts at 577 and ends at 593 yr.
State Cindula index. -2.5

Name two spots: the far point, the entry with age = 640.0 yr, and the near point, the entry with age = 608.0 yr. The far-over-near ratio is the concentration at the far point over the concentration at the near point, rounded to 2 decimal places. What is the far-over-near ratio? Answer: 0.66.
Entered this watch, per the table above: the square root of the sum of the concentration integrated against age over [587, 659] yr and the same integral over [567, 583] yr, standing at 97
